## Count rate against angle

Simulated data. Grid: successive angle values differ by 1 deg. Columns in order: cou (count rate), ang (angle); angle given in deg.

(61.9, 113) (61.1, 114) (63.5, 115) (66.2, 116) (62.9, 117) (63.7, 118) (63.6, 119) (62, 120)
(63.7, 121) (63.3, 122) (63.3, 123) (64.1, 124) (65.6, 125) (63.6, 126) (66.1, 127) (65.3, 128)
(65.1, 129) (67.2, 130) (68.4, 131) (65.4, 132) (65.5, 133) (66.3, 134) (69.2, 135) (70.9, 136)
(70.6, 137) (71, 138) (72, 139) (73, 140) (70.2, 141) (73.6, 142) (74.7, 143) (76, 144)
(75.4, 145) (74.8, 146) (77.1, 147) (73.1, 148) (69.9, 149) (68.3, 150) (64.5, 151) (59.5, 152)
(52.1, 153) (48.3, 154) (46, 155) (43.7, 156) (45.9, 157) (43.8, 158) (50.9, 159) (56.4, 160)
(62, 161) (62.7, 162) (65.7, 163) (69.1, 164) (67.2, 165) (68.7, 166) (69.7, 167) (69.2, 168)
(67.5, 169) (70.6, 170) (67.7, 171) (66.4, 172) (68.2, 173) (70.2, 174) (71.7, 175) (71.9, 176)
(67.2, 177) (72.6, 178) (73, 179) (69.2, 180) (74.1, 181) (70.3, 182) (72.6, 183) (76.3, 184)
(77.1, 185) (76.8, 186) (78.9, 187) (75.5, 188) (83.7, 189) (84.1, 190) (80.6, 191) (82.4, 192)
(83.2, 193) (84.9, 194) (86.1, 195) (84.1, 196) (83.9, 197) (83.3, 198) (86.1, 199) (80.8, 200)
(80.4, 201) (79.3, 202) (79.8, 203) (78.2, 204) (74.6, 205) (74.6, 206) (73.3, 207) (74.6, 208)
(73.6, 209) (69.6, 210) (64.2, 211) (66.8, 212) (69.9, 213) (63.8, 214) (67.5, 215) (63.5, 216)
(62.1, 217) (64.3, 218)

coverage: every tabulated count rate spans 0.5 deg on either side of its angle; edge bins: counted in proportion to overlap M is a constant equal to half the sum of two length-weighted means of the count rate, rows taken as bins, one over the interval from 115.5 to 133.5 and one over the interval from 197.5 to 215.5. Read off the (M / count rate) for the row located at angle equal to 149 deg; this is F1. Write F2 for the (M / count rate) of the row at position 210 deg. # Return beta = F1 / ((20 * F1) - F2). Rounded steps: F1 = 1.00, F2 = 1.00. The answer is 0.0526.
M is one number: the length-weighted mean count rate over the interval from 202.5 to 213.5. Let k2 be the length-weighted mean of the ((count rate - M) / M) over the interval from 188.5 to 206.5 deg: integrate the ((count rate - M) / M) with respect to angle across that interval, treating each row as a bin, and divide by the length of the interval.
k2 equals 0.124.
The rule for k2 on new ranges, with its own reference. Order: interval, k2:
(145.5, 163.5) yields -0.186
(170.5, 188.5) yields -0.006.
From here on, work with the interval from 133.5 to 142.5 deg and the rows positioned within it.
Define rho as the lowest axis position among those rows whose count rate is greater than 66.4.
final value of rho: 135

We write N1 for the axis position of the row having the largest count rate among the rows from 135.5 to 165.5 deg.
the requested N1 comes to 147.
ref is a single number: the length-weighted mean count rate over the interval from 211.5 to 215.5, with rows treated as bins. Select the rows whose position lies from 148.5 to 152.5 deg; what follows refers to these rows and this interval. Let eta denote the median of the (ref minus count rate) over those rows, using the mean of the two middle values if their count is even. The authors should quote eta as 0.6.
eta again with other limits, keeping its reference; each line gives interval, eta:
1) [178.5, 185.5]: -6.0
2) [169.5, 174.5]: -1.2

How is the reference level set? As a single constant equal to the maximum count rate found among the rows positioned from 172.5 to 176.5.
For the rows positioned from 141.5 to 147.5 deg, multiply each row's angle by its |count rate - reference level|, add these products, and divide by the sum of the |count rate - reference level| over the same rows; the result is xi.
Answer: 144.9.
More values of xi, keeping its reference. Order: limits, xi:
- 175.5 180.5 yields 178.2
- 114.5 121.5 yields 118.1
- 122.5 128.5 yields 125.3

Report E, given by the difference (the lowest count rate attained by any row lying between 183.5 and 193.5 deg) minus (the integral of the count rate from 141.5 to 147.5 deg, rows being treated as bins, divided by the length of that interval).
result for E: 0.2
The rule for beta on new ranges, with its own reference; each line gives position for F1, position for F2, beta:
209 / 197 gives 0.0523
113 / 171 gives 0.0524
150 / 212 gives 0.0527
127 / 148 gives 0.0524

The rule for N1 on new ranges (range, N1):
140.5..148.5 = 147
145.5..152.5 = 147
